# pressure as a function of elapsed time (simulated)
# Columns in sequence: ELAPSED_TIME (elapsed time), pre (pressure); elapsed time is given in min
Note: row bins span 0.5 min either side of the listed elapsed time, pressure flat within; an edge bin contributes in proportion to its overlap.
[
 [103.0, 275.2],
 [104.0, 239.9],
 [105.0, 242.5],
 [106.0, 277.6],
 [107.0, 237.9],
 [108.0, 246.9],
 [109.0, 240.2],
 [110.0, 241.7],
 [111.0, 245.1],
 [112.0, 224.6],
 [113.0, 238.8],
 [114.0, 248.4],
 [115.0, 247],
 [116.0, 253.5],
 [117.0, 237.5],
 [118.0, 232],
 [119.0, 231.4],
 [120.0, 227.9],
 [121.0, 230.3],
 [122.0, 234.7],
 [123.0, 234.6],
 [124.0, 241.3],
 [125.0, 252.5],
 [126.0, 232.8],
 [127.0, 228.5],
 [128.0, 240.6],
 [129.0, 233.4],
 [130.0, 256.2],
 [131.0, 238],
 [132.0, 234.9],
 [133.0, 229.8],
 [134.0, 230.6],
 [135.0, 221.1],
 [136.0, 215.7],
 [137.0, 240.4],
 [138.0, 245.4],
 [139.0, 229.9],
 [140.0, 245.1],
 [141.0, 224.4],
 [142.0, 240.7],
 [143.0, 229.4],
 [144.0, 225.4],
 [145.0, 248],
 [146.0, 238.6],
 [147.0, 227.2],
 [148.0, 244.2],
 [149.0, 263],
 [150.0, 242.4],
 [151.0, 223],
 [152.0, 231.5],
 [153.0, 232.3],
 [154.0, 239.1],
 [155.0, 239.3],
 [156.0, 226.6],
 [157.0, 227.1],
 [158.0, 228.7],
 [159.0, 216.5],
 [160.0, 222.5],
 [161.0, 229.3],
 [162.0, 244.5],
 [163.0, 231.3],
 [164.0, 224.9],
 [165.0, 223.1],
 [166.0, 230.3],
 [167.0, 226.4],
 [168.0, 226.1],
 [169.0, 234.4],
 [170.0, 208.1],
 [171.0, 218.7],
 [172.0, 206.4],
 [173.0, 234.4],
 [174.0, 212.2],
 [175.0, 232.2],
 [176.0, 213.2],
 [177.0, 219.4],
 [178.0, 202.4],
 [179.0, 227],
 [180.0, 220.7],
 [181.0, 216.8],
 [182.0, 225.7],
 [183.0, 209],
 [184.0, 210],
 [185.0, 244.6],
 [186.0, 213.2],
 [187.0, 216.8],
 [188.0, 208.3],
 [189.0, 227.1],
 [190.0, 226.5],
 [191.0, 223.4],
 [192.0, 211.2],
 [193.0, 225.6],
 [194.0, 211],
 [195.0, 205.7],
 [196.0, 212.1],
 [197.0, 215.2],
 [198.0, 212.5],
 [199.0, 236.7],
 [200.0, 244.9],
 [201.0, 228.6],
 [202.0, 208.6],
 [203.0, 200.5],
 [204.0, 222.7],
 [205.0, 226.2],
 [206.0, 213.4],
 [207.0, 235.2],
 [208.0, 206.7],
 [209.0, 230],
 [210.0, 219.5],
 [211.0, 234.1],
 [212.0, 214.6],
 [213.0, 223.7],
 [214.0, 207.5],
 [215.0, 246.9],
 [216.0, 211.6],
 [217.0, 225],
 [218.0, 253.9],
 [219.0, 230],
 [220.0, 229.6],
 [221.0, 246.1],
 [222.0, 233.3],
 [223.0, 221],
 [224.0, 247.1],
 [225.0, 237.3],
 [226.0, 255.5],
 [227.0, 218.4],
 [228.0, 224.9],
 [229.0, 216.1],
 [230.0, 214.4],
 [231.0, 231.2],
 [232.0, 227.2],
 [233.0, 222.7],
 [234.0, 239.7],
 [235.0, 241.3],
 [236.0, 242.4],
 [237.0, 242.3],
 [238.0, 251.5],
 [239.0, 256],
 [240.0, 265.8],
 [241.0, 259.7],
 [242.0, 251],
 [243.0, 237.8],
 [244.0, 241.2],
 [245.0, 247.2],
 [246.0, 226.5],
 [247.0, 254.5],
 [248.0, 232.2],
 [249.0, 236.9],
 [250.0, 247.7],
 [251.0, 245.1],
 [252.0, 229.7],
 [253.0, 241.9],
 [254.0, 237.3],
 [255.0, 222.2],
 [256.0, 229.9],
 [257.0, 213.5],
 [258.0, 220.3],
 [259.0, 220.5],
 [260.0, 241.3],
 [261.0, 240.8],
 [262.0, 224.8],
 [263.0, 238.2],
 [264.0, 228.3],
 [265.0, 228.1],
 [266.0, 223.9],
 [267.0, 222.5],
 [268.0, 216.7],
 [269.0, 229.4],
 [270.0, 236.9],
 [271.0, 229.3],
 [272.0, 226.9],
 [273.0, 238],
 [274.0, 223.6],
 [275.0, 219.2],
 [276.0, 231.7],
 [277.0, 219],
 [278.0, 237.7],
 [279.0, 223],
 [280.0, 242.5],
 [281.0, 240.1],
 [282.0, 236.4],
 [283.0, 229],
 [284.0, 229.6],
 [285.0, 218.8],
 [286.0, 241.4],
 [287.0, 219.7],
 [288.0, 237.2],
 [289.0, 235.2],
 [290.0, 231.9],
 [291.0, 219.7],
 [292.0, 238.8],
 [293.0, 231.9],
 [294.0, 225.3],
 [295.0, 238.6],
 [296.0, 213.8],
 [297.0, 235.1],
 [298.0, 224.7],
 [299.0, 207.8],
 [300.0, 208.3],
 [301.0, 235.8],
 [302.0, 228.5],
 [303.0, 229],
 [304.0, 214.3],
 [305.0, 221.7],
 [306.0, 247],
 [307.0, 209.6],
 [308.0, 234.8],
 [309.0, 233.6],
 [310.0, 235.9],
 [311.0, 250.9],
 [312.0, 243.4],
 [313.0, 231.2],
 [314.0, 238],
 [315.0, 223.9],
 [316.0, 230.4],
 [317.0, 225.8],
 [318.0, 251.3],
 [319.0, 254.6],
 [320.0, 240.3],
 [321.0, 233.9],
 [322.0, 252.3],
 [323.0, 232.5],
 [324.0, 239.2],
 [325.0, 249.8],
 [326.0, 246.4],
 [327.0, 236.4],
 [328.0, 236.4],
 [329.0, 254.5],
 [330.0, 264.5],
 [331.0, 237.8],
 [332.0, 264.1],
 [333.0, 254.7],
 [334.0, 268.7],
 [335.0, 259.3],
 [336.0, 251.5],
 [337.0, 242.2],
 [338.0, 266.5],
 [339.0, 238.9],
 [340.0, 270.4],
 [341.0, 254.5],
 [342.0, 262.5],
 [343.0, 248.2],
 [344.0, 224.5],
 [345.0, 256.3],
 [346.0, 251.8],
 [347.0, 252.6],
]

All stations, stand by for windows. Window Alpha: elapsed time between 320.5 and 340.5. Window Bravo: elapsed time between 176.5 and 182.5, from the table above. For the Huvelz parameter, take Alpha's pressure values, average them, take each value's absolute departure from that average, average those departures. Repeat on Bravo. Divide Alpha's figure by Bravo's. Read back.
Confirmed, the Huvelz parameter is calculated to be 1.8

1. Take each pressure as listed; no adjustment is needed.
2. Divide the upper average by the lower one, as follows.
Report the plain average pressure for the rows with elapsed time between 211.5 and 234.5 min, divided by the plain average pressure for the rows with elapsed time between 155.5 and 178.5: 1.03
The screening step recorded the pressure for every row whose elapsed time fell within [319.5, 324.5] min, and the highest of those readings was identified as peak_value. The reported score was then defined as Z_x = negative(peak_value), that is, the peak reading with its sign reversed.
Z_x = -252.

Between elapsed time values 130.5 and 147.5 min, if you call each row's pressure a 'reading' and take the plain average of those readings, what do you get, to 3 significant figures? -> 233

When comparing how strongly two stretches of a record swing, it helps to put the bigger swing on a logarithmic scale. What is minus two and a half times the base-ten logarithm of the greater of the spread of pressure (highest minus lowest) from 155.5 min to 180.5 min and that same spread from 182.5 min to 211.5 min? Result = -4.1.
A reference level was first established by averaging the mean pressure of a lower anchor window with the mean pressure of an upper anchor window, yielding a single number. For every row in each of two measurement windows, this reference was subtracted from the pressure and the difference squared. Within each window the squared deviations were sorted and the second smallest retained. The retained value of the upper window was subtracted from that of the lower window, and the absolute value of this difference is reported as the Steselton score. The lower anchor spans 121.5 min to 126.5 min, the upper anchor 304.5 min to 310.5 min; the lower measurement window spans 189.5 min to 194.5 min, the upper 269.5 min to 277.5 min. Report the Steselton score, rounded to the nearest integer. 75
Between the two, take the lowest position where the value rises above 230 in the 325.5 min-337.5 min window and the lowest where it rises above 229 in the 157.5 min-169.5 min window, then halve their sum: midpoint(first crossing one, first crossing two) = 243.5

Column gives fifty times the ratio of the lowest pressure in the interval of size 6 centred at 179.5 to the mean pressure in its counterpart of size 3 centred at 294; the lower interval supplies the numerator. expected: 44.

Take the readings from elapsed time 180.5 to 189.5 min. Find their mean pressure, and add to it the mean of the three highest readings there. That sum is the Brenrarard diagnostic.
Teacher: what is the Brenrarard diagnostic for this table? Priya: 452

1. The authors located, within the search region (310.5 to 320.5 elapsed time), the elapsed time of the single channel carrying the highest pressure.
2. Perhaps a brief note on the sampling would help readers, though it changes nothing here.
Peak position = 319.0 min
